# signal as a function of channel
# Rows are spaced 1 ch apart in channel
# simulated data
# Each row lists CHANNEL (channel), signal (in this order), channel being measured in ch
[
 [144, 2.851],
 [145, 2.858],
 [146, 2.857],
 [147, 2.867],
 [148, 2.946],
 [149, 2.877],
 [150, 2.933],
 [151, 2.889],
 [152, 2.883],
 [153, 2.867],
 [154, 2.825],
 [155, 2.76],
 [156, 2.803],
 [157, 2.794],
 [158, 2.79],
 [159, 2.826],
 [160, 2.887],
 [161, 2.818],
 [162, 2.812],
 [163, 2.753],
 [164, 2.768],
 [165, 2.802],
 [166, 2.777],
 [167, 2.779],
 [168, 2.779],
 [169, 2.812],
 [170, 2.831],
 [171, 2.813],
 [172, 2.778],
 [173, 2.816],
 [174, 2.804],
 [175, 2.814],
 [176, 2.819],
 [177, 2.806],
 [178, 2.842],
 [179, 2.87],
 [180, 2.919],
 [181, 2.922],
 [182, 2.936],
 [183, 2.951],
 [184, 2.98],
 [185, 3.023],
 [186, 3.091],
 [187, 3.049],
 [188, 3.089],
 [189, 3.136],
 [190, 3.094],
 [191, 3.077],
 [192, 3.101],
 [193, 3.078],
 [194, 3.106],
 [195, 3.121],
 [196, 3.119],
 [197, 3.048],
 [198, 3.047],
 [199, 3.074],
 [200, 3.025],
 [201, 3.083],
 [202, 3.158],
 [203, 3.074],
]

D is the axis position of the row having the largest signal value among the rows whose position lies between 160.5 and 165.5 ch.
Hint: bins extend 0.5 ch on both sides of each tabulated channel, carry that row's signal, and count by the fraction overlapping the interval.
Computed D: 161 ch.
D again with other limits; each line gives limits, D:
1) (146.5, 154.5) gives 148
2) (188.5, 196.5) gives 189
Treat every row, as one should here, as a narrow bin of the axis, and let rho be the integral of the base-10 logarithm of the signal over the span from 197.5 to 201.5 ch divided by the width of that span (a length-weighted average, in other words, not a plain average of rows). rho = 0.485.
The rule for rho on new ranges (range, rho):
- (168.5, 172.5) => 0.448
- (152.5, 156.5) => 0.449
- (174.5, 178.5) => 0.450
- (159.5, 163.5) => 0.450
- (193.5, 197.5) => 0.491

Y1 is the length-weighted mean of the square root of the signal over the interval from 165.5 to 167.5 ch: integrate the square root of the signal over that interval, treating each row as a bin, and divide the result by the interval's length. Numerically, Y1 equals 1.67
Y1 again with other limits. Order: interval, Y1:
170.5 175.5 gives 1.67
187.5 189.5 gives 1.76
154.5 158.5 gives 1.67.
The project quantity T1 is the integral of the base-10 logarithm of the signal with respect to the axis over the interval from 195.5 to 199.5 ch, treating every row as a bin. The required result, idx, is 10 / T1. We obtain 5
